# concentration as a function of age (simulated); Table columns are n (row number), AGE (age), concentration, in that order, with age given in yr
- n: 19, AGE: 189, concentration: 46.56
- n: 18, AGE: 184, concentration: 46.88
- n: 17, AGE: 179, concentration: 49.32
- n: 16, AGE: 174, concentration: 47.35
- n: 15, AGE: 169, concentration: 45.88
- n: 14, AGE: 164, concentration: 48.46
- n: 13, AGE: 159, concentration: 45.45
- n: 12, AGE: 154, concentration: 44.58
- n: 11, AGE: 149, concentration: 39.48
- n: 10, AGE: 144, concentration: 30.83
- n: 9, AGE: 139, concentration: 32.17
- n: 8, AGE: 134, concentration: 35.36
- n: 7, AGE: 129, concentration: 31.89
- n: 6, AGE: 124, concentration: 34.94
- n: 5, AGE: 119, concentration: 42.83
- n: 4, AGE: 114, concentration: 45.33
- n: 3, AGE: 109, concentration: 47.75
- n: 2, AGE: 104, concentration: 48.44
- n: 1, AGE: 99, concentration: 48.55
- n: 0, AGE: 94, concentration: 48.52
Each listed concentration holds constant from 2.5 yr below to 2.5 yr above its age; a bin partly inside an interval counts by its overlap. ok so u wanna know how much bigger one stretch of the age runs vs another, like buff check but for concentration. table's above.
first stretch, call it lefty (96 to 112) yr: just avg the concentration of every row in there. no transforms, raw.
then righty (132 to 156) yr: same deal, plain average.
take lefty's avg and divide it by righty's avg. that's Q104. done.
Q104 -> 1.3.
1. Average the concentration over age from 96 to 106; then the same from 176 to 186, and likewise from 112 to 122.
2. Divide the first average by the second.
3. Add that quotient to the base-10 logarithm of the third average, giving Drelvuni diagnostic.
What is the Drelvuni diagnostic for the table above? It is 2.65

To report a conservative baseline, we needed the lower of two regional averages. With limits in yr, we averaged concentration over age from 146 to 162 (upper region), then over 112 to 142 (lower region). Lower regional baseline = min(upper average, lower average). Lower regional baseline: 37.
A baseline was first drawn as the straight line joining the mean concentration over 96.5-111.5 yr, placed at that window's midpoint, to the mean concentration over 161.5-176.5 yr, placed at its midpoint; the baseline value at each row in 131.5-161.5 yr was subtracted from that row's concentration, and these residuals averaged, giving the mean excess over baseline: -10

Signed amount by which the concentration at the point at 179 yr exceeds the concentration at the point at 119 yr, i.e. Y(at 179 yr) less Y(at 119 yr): 6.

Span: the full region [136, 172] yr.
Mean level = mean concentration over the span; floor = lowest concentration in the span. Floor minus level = -10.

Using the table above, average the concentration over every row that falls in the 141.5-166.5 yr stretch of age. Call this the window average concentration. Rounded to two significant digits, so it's 42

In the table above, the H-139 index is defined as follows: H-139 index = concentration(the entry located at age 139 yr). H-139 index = 32.17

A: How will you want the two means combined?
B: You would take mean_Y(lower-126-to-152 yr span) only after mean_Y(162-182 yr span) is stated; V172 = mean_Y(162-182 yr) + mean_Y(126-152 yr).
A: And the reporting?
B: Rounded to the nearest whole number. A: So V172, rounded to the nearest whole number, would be 82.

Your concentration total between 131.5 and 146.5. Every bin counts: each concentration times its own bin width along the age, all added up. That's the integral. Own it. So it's 492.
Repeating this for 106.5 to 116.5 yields 465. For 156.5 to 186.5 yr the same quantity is 1417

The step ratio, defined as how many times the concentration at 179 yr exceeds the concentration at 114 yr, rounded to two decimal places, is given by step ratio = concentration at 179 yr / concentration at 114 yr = 1.09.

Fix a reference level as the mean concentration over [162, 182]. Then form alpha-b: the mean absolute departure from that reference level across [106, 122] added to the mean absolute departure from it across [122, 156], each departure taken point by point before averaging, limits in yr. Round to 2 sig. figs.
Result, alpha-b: 15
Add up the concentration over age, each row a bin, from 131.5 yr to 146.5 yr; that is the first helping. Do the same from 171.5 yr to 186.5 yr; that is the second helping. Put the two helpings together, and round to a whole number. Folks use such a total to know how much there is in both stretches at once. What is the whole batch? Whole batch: 1210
